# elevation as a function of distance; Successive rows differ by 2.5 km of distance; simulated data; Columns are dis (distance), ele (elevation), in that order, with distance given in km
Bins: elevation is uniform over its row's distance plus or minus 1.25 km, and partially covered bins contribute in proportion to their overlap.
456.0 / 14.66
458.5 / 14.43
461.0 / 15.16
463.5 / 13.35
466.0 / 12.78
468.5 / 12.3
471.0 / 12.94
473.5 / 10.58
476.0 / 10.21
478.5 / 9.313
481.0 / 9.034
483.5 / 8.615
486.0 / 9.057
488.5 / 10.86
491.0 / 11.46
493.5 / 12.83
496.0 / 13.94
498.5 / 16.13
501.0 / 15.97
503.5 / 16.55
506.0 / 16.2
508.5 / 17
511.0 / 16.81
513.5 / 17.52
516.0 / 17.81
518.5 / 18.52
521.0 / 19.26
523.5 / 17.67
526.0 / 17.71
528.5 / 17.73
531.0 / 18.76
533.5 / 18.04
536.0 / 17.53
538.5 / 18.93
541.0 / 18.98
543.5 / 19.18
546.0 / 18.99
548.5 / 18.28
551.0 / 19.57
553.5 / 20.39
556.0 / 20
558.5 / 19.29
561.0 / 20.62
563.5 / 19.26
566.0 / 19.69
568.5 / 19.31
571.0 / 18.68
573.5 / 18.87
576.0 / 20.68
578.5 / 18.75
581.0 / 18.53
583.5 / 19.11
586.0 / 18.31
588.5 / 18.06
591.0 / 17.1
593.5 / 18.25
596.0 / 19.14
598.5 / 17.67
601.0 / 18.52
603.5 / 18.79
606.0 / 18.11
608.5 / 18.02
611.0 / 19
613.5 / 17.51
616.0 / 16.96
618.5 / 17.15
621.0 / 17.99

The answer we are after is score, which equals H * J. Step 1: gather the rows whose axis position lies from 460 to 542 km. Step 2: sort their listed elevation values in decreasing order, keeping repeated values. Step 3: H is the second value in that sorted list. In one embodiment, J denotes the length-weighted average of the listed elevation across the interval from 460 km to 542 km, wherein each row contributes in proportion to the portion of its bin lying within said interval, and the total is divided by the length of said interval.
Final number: 281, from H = 18.98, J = 14.8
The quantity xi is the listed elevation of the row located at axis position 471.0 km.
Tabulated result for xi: 12.94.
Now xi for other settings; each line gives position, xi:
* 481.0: 9.034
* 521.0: 19.26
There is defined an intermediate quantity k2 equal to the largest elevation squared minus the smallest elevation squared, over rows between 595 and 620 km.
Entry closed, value 79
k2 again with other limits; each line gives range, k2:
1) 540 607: 135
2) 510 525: 88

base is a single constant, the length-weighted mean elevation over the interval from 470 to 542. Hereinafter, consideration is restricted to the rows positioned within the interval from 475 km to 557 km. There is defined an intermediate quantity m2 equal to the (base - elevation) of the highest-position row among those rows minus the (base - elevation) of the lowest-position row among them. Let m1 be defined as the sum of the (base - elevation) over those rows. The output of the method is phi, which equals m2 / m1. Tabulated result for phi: 0.297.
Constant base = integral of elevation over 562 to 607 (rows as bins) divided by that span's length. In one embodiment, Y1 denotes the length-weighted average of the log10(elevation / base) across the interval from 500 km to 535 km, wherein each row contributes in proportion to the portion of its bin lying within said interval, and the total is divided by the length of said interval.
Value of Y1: -0.029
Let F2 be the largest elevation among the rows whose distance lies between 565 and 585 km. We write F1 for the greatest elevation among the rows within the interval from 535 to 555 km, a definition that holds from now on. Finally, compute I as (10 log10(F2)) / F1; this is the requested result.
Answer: 0.645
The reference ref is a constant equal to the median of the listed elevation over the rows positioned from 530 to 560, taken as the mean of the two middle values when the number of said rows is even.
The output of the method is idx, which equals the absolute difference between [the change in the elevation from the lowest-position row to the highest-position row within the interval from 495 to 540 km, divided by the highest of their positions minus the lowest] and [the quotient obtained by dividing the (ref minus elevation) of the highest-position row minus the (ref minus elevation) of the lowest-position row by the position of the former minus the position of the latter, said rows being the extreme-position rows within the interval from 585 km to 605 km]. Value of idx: 0.145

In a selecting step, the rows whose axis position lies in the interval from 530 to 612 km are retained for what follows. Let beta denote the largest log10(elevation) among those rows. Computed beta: 1.32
